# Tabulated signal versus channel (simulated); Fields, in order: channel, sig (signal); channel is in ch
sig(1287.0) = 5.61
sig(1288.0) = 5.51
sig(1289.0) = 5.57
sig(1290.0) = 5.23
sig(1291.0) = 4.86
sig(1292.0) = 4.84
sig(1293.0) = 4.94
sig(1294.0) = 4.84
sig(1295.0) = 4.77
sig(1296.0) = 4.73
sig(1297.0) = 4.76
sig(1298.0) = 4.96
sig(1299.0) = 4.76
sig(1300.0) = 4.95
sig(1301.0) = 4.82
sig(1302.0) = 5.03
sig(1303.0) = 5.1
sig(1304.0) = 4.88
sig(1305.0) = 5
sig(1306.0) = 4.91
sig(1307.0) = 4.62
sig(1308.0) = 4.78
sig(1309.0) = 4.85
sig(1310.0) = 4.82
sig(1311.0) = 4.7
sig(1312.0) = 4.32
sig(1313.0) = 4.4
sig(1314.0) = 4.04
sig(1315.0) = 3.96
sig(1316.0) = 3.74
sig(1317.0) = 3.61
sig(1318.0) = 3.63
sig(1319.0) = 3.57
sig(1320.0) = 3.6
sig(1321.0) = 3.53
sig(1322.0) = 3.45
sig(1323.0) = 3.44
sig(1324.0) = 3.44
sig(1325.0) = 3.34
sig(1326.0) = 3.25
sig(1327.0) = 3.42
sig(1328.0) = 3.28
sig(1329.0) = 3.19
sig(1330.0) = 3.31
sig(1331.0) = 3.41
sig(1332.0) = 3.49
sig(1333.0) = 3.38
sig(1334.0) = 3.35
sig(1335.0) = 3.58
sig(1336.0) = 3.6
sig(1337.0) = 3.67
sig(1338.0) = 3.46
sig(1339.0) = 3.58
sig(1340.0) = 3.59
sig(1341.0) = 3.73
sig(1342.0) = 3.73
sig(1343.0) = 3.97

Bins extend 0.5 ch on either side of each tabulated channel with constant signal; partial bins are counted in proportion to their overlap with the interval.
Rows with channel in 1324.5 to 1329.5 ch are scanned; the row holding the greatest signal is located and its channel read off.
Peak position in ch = 1327.0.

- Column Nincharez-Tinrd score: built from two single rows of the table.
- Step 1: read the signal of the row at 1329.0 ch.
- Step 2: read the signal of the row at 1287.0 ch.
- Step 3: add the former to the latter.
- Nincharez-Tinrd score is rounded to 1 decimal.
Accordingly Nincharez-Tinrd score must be 8.8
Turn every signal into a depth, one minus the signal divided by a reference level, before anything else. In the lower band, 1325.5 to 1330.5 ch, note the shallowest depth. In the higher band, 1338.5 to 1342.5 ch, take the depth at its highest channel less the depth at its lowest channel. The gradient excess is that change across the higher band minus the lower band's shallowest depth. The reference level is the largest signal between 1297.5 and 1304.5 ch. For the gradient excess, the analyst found -0.36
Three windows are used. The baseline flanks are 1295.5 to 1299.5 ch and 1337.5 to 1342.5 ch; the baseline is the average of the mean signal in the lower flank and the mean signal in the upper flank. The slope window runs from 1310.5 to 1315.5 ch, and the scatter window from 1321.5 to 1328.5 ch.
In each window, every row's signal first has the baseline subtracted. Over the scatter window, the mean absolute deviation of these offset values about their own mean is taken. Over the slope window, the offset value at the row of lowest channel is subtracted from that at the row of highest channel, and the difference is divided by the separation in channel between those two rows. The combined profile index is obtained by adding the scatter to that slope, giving -0.113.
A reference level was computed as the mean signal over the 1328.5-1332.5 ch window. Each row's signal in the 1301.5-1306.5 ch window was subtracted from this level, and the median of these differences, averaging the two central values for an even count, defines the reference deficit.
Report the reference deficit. -1.65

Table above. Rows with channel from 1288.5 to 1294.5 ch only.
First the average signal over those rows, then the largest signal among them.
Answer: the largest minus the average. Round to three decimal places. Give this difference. 0.523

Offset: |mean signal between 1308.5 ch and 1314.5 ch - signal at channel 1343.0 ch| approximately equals 0.55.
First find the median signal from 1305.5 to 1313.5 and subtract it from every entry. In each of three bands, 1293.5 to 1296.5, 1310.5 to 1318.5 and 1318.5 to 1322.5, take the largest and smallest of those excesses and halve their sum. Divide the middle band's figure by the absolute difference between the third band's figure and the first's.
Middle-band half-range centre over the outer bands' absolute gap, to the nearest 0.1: -0.5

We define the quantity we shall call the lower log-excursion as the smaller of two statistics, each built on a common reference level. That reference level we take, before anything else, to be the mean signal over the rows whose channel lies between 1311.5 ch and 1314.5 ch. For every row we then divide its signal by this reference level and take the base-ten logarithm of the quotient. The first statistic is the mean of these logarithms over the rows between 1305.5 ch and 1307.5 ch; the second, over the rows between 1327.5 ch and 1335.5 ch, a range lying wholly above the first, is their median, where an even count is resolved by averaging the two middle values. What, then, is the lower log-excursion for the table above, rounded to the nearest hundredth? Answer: -0.10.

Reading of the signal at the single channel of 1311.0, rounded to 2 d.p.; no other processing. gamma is 4.70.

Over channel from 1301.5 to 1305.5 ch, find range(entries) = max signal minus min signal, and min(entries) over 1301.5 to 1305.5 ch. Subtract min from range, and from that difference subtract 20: -24.7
